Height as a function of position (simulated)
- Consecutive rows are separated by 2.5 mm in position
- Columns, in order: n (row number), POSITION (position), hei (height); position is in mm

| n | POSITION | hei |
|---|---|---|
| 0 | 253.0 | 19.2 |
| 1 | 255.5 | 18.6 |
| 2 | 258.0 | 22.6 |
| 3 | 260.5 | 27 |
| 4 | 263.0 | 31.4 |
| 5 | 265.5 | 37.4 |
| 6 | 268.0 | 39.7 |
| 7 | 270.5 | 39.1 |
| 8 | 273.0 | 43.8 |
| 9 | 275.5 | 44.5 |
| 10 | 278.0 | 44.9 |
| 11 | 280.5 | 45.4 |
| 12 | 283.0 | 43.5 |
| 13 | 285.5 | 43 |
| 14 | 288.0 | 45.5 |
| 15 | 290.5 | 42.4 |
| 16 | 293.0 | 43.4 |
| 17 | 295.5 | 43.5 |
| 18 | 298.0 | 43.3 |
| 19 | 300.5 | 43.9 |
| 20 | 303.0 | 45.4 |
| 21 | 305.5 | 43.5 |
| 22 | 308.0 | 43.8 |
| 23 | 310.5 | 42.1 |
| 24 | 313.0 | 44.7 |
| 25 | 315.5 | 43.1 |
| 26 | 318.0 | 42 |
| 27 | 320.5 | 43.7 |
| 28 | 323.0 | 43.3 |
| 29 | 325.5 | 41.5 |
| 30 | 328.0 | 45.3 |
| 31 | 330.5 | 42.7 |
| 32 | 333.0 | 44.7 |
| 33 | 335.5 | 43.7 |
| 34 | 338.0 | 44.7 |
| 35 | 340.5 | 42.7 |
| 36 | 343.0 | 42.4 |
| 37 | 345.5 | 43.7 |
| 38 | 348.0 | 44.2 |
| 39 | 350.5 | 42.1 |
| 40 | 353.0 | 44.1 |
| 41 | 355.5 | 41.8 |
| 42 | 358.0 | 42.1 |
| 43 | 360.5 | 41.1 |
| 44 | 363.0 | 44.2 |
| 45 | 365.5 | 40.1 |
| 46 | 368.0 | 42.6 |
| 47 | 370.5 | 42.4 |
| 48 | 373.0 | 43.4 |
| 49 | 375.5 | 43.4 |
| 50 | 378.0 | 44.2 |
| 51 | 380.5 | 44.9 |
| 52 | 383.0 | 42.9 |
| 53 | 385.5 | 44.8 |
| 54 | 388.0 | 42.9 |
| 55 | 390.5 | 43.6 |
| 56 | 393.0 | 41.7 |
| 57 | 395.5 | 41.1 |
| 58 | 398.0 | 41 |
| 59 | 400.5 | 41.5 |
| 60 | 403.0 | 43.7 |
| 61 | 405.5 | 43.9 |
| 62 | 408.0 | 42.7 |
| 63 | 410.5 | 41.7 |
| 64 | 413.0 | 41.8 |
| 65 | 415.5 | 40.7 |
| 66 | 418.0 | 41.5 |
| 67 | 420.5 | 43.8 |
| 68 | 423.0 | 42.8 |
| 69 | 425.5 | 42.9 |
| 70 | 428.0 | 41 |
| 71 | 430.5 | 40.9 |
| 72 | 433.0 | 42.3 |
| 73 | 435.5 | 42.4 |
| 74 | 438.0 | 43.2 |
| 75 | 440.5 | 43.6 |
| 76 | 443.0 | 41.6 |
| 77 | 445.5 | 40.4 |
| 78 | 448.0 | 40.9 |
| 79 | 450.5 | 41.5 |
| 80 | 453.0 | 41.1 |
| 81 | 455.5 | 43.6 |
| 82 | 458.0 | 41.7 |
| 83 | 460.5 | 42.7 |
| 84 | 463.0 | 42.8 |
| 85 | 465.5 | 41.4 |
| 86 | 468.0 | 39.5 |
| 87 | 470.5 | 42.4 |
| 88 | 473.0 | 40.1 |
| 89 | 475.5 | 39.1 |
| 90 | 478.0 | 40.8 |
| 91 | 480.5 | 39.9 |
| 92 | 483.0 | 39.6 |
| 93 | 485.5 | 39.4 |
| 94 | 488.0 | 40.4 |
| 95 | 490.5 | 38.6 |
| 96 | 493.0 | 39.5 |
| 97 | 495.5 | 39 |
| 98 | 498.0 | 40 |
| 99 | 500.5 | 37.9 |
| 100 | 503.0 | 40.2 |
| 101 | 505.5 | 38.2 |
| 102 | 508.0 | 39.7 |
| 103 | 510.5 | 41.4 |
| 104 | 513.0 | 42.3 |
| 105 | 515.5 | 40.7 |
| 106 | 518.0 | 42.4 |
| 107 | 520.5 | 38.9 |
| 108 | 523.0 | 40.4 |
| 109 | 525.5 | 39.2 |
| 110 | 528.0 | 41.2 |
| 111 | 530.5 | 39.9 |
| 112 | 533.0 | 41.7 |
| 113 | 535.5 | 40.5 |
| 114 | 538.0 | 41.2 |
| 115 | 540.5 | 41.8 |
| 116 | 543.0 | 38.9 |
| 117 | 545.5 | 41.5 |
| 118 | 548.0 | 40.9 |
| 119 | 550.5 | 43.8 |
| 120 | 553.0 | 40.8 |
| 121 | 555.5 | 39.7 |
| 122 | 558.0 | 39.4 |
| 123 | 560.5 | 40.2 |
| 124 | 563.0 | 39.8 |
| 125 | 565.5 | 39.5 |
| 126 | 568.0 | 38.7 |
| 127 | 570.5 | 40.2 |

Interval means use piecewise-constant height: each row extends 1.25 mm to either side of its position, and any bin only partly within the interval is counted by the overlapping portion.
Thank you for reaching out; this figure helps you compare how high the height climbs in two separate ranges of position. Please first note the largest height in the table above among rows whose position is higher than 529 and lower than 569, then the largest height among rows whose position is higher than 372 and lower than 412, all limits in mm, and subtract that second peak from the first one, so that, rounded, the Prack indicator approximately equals -1.10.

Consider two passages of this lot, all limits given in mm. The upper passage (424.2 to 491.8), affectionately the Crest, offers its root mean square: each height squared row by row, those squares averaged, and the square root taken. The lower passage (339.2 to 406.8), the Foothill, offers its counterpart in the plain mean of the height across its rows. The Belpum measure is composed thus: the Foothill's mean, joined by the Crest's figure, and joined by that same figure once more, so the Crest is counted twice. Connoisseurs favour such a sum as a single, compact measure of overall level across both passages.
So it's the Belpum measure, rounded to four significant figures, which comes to 125.4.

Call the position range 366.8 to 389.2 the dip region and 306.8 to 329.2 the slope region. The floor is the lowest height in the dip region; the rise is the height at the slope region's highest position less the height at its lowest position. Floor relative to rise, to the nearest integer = 28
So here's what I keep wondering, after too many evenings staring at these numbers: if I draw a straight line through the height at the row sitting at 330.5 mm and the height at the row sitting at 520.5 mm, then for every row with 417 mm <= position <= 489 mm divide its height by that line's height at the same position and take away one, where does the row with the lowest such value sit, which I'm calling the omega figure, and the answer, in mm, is 475.5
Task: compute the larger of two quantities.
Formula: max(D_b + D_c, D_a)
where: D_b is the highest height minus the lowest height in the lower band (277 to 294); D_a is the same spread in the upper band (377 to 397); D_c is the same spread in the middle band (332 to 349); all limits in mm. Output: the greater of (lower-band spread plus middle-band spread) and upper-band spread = 5.4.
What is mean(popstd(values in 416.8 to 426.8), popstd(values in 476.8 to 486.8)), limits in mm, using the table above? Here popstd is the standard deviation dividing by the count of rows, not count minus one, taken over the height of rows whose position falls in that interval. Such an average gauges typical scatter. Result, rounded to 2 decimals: 0.68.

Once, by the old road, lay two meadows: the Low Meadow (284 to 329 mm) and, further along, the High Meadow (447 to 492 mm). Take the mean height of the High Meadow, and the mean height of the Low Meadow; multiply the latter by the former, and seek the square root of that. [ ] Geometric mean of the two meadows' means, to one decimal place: 42.2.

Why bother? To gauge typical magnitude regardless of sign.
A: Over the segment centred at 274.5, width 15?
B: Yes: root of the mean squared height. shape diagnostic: 43.0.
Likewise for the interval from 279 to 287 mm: 44.0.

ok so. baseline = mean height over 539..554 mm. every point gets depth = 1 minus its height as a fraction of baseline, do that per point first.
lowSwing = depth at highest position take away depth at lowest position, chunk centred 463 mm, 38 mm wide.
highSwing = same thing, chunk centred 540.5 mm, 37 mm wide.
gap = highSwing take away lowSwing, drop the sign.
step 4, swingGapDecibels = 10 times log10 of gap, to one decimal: -19.2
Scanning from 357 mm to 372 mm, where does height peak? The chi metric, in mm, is 363.0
